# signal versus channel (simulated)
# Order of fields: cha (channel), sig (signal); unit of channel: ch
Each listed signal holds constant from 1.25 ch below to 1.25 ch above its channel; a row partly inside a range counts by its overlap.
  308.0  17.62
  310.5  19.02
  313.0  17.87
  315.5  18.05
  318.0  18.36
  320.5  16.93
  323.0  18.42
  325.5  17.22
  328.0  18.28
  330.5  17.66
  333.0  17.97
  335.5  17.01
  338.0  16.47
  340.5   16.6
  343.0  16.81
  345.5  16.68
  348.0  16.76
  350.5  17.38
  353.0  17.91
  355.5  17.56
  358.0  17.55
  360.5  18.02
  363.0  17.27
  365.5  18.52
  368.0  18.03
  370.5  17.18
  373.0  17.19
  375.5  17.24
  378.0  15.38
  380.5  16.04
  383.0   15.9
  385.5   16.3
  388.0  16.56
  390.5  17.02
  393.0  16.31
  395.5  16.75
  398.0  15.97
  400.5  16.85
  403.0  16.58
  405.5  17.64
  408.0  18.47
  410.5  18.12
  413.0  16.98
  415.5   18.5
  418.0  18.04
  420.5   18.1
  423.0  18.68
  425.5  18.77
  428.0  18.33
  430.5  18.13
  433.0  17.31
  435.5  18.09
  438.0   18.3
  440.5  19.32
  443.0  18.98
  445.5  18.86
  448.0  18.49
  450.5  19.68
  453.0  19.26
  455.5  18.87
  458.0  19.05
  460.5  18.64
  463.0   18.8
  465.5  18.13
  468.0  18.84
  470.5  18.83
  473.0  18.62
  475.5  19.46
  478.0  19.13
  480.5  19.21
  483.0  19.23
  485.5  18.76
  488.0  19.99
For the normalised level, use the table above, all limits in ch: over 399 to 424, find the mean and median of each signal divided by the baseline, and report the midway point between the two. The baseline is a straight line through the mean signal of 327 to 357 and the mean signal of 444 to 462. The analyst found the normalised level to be 0.97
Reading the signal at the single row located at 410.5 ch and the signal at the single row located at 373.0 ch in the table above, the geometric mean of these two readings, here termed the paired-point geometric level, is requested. 17.6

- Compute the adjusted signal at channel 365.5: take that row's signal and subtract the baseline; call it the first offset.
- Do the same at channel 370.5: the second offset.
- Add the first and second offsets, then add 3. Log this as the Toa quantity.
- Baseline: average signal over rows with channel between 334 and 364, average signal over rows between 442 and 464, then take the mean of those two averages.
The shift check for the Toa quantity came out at 2.6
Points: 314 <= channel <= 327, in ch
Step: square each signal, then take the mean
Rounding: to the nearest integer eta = 317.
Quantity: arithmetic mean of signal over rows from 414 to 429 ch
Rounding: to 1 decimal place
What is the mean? 18.4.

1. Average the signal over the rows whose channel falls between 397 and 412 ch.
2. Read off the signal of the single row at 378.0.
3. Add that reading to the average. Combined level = 32.7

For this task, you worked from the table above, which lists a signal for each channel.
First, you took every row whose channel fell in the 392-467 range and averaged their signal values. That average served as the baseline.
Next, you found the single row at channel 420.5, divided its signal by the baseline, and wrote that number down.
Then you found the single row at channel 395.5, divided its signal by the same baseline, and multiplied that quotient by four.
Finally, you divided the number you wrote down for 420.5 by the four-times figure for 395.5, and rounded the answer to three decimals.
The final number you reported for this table 0.270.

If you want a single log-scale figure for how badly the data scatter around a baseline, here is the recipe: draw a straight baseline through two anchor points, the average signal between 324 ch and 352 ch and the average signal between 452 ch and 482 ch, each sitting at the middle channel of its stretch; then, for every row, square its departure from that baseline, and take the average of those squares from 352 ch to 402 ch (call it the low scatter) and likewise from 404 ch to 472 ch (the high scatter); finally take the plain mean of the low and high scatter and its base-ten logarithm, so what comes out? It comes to -0.1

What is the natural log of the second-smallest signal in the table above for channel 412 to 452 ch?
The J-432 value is 2.851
